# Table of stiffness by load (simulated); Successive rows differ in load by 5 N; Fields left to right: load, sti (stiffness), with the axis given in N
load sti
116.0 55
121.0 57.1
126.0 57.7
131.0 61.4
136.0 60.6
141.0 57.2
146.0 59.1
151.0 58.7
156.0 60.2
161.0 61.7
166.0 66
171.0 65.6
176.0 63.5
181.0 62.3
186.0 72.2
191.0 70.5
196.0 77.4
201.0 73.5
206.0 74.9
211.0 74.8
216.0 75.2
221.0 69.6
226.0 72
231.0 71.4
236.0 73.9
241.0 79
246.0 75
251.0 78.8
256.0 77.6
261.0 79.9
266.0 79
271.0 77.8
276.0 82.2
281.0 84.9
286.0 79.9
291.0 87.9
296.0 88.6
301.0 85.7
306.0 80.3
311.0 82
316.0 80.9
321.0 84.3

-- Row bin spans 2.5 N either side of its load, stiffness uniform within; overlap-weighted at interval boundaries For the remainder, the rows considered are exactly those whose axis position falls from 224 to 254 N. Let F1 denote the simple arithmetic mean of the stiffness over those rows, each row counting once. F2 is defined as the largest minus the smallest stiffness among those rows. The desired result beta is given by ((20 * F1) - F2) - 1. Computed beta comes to 1492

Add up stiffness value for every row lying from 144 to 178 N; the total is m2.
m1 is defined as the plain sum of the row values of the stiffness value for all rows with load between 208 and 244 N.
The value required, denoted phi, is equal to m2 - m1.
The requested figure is -81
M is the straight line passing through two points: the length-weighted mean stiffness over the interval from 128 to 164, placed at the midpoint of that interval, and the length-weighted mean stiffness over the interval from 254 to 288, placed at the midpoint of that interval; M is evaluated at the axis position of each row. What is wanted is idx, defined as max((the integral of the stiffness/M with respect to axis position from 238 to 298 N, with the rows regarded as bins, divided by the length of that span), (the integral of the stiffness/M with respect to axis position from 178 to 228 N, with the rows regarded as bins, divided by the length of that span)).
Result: 1.044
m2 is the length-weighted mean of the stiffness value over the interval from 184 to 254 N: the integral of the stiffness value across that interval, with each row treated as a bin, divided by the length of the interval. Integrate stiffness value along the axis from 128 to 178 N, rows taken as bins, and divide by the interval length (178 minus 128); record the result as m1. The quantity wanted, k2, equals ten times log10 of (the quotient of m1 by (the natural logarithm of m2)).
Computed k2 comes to 11.5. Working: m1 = 61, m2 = 74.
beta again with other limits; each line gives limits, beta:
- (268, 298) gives 1659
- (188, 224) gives 1465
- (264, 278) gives 1588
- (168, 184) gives 1272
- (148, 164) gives 1200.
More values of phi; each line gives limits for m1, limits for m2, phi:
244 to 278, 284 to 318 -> 35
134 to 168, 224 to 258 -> 104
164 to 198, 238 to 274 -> 70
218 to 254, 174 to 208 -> -25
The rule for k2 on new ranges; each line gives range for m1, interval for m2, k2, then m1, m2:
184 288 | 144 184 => 12.7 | 76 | 62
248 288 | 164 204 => 12.8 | 80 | 69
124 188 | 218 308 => 11.5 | 62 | 79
